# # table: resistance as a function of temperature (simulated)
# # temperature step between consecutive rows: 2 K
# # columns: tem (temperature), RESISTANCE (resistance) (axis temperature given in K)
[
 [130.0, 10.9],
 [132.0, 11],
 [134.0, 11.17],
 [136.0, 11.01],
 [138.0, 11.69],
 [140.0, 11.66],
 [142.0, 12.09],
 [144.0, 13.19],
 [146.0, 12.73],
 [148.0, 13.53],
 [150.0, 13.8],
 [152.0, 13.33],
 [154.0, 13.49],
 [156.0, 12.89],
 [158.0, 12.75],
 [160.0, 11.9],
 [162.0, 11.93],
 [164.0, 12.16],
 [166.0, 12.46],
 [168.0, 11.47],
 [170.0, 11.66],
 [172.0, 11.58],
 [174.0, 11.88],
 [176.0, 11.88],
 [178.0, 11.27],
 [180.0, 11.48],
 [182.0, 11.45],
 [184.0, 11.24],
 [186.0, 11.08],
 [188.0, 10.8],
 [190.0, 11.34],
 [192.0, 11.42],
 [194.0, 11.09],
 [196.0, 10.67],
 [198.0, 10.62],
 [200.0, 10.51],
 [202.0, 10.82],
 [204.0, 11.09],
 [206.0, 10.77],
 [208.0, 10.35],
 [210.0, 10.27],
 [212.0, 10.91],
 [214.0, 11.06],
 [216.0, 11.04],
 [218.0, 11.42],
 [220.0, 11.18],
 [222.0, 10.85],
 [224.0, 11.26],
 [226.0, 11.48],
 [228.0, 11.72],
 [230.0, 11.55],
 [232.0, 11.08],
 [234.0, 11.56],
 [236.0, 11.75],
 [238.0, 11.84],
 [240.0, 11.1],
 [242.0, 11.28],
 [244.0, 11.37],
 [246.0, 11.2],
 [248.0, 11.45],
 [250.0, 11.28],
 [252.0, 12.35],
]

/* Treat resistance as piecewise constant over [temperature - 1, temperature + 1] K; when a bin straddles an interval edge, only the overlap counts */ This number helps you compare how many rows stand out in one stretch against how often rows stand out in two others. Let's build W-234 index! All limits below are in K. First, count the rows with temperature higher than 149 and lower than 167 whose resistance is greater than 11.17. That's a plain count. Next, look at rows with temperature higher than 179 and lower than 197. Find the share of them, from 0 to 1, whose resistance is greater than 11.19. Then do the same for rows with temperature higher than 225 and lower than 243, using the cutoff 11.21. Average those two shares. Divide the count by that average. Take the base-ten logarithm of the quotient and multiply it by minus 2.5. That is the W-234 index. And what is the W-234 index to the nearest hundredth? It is -2.83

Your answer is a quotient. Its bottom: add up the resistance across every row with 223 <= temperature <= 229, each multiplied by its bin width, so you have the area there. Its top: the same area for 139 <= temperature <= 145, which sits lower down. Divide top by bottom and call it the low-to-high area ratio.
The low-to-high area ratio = 1.07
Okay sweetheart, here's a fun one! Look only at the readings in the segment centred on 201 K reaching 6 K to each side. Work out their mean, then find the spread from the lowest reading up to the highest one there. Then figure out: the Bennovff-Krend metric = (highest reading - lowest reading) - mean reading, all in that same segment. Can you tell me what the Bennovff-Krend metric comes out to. -10.2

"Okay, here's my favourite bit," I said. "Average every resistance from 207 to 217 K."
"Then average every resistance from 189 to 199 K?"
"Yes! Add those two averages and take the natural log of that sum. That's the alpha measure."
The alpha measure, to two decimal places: 3.08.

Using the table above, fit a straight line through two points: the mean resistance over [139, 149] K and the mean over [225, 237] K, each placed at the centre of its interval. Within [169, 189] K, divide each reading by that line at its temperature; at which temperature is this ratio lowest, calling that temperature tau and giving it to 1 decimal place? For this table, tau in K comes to 188.0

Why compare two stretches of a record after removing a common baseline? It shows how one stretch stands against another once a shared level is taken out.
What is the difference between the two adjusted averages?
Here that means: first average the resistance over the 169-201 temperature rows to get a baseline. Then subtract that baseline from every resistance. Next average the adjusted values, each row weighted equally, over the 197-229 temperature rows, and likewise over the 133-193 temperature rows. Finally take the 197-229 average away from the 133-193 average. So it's 1.05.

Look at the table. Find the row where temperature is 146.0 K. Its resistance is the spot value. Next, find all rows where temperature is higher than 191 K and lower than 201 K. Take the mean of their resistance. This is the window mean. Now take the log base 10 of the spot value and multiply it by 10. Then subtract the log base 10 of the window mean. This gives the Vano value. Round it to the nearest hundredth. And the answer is 10.01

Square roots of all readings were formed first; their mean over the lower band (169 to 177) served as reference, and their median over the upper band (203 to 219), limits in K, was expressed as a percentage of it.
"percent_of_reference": 97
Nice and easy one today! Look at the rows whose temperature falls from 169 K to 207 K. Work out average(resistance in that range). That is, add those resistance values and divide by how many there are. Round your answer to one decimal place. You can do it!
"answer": 11.2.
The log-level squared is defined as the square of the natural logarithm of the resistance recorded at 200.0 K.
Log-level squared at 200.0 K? 5.5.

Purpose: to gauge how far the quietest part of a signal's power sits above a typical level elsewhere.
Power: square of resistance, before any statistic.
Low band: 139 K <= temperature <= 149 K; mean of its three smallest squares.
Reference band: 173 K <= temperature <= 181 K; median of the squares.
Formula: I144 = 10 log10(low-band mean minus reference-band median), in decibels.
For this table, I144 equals 11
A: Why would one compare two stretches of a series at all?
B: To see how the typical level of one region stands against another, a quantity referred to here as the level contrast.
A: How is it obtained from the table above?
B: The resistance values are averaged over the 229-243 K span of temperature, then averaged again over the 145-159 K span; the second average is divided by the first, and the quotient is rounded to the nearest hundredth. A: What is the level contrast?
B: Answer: 1.15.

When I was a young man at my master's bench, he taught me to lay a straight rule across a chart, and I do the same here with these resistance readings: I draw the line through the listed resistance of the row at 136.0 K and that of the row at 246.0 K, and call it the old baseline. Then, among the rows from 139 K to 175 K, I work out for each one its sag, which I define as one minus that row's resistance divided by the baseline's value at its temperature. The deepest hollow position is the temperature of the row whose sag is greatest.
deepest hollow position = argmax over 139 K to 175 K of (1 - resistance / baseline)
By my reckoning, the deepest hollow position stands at 168.0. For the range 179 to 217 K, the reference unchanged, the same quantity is 210.0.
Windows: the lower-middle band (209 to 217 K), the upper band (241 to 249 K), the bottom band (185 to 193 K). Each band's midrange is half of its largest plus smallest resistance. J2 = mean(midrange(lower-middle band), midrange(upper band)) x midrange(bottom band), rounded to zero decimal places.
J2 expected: 122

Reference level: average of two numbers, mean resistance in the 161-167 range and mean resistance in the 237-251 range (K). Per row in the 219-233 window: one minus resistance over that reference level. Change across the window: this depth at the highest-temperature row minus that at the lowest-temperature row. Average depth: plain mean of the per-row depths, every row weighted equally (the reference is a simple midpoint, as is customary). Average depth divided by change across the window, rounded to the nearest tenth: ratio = 4.7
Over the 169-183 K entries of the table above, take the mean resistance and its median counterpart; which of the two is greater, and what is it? 11.6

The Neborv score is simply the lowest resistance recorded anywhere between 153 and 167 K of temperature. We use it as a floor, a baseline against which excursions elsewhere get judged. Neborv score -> 11.9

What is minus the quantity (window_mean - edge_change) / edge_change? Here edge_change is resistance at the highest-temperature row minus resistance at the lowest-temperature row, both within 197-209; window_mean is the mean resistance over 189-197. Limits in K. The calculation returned 42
